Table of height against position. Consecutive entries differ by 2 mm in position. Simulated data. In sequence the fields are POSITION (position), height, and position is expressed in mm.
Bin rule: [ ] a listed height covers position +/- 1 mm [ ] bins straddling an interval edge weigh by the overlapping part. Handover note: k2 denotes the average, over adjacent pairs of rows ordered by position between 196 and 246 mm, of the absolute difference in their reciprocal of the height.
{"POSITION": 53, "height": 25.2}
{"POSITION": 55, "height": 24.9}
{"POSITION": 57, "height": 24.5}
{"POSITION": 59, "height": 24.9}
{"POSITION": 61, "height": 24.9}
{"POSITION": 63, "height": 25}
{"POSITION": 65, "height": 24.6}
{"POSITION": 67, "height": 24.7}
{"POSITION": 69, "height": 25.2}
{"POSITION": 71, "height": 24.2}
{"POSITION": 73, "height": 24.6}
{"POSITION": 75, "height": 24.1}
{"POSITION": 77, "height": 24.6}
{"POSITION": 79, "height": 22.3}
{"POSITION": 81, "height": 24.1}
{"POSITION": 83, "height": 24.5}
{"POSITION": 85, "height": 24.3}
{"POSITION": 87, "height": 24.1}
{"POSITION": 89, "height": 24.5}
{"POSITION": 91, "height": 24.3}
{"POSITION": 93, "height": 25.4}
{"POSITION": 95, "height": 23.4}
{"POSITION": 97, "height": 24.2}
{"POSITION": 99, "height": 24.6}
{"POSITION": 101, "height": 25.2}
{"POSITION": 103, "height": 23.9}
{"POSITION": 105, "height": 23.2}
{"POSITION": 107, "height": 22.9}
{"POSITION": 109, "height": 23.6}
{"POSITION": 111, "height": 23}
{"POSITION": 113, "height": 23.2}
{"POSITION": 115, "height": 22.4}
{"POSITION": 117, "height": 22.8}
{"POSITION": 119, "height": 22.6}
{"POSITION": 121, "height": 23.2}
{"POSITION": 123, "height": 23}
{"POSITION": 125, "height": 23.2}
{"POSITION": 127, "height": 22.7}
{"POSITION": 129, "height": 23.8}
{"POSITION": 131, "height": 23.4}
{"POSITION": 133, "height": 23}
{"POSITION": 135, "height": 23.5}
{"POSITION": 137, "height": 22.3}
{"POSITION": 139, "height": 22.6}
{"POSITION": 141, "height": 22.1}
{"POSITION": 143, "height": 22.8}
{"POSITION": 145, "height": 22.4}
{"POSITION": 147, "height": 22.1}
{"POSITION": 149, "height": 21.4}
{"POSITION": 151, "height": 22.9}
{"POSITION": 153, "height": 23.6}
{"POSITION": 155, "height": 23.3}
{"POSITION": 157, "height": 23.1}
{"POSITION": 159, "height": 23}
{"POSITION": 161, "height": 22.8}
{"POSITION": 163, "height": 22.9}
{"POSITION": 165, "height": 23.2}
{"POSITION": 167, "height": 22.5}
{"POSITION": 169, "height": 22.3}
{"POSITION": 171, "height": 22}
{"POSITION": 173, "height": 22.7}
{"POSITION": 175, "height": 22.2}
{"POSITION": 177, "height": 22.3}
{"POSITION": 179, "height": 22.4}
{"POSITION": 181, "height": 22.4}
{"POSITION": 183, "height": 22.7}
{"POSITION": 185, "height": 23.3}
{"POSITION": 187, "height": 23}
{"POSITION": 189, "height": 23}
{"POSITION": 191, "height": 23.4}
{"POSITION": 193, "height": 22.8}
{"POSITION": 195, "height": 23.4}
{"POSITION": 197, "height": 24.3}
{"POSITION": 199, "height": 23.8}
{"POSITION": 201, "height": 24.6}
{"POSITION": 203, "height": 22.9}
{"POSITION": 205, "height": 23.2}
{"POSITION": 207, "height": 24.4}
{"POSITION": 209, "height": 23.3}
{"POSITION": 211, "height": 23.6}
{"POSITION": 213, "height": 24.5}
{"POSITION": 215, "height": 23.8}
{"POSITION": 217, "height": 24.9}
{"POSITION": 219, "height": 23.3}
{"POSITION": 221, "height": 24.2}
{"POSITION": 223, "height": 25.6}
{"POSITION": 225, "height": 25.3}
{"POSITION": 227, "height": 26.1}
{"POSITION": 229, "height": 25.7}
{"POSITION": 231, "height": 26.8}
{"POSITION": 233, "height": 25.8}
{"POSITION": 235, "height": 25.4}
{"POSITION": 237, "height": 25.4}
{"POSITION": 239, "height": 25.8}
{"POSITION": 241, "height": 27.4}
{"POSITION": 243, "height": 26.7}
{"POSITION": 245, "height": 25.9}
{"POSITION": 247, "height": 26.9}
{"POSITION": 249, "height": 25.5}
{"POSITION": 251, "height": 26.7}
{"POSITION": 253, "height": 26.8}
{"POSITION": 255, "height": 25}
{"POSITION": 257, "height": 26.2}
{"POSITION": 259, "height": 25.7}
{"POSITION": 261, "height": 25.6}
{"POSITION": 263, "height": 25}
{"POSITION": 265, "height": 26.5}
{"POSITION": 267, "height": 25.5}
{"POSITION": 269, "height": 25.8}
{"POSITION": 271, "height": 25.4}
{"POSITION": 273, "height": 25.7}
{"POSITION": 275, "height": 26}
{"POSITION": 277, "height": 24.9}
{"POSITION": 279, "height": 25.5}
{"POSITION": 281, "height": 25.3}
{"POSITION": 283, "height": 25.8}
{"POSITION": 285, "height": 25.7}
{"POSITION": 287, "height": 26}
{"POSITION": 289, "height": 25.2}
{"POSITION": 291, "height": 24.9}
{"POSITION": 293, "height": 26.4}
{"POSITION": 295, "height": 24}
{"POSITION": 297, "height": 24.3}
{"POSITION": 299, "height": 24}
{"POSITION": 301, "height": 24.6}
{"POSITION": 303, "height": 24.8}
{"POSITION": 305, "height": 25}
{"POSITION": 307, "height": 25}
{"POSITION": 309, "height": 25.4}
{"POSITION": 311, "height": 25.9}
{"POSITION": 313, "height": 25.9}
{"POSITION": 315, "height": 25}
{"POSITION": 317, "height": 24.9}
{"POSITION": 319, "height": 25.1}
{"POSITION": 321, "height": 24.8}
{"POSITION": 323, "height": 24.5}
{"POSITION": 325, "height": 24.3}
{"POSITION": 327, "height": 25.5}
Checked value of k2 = 0.0014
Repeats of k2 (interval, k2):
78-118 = 0.0012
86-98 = 0.0015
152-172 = 0.0005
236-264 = 0.0013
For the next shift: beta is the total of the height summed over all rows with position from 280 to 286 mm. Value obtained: 76.8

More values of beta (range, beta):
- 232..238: 76.6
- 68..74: 74.0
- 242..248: 79.5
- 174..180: 66.9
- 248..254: 79.0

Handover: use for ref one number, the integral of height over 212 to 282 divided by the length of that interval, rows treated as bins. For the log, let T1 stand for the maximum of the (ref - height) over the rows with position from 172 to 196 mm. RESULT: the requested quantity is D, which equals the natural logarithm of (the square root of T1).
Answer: 0.61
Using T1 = 3.4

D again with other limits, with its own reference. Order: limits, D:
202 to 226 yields 0.50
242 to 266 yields -0.24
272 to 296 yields 0.24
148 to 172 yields 0.72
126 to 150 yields 0.72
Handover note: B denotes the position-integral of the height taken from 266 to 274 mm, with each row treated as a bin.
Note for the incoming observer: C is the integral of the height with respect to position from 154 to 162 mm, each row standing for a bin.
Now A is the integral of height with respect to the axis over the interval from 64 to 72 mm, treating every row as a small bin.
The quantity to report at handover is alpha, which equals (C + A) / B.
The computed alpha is 1.86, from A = 197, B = 205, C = 184.4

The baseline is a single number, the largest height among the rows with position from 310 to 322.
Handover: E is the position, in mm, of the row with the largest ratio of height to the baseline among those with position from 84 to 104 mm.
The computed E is 93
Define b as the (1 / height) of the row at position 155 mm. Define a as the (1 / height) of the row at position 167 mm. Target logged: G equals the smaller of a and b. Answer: 0.0429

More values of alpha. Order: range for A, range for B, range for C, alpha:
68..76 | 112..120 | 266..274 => 2.20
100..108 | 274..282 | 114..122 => 1.83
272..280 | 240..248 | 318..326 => 1.88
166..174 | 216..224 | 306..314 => 1.96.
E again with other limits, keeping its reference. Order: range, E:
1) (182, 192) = 191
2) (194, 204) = 201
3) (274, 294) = 293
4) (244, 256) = 247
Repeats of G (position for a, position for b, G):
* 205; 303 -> 0.0403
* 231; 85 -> 0.0373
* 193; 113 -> 0.0431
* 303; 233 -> 0.0388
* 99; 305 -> 0.0400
